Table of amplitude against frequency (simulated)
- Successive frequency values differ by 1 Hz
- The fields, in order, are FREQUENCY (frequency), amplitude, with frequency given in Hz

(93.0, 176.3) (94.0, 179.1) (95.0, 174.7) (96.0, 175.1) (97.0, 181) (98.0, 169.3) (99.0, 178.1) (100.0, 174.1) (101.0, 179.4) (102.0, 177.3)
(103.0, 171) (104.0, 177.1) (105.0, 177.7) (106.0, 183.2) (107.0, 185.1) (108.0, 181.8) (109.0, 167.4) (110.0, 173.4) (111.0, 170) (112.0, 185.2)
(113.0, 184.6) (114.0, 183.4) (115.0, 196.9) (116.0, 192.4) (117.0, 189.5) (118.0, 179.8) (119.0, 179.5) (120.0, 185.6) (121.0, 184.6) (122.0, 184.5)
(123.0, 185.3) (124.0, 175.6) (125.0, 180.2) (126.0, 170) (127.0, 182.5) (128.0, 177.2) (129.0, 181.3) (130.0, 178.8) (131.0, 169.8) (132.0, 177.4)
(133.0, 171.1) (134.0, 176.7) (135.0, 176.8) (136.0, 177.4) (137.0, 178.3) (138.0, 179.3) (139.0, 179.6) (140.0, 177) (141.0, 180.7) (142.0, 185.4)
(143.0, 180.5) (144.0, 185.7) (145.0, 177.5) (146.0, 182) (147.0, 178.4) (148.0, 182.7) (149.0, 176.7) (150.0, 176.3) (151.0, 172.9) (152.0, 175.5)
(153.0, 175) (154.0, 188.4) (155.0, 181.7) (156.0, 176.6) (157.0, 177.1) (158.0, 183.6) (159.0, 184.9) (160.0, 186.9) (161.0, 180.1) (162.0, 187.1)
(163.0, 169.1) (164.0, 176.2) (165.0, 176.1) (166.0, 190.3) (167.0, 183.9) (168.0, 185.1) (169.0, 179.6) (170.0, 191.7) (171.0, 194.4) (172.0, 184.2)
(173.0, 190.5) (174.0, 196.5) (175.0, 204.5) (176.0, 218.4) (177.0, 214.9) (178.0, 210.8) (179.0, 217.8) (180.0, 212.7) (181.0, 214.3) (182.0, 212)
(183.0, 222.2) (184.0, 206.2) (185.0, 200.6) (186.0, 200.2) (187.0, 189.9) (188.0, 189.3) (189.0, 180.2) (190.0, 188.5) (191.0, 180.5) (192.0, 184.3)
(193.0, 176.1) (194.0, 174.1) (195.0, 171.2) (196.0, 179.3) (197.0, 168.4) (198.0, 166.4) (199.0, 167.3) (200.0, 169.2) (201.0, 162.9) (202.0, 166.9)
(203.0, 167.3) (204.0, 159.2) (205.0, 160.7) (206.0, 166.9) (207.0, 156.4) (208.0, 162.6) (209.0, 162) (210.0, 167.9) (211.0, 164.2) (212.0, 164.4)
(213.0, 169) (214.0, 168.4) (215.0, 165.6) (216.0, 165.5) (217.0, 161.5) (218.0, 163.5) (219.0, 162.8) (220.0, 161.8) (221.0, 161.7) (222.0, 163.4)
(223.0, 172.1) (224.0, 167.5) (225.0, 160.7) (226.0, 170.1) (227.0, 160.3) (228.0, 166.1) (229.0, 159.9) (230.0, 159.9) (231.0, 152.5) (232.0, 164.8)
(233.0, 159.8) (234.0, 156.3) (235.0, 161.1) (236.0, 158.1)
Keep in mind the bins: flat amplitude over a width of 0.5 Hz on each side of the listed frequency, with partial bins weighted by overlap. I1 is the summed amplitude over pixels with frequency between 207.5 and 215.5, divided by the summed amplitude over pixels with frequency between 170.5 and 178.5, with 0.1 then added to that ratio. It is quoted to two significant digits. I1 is 0.92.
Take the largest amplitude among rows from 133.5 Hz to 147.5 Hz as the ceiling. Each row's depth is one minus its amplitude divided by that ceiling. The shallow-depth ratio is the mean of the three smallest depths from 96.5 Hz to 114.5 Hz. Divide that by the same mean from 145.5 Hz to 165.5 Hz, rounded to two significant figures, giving -0.42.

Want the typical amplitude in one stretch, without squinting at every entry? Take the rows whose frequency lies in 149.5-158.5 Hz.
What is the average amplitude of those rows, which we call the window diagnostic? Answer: 178.6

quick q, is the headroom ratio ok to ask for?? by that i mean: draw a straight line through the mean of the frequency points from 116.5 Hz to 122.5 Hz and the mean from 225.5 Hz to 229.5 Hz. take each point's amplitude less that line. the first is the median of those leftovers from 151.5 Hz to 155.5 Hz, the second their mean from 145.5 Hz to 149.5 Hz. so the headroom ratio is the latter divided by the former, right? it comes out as 1.3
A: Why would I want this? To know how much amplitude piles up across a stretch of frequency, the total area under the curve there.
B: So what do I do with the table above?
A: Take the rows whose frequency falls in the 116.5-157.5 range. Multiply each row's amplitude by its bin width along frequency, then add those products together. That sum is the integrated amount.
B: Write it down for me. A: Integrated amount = 7351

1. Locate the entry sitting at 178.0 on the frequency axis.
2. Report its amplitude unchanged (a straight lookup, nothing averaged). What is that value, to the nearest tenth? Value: 210.8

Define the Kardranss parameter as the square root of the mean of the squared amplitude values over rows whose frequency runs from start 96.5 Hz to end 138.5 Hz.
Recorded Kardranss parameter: 179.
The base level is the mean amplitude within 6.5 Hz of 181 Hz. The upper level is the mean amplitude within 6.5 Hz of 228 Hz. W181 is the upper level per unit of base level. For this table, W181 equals 0.78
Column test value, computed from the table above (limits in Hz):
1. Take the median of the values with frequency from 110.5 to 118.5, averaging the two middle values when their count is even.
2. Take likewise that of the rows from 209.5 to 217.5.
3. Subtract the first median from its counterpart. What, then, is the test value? -19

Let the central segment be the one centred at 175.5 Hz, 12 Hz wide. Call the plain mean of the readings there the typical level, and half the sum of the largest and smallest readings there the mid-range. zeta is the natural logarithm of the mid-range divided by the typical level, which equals -0.014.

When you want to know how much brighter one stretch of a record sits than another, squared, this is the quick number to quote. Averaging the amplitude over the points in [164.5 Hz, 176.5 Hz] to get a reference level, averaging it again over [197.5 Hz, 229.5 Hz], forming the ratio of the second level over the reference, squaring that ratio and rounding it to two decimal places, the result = 0.74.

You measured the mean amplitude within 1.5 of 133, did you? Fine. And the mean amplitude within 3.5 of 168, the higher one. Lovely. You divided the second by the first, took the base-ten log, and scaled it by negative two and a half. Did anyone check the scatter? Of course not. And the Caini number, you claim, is -0.065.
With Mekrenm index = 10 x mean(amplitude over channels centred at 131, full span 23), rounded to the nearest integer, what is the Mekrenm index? 1789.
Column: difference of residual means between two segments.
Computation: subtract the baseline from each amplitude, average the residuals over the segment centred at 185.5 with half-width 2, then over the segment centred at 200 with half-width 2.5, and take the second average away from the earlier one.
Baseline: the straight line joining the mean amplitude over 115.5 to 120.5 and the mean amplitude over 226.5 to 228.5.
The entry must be 30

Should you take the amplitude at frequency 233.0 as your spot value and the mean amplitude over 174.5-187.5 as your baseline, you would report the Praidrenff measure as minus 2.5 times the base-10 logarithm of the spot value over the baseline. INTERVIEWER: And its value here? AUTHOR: 0.29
